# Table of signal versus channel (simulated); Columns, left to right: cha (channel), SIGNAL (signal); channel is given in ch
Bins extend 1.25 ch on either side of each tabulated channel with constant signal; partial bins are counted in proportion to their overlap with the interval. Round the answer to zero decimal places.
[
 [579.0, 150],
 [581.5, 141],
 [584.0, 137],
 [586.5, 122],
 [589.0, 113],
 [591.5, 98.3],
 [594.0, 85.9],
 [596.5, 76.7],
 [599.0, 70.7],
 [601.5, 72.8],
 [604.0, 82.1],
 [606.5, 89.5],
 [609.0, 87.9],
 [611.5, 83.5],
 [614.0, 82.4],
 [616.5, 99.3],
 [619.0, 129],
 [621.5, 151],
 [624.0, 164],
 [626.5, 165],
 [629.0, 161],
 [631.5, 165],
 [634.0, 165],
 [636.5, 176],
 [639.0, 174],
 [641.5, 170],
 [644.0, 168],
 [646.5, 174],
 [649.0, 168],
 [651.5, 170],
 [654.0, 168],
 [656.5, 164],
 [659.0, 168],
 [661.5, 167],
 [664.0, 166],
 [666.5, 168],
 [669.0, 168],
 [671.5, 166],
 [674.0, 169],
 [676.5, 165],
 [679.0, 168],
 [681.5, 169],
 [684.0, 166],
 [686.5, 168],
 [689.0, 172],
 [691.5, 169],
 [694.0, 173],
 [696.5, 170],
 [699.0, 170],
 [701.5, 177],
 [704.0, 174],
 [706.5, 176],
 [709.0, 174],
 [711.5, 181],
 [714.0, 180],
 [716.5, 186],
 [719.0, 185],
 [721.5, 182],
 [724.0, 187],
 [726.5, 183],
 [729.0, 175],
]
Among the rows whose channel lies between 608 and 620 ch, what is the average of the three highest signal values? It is 105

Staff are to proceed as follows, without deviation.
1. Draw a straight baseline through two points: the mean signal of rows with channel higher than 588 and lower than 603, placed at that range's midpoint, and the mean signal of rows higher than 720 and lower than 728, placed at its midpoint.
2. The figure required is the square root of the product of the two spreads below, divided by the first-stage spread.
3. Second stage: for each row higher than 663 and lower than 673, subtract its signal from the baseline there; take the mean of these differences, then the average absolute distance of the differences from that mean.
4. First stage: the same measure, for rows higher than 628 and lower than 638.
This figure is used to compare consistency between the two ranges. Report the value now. 0.78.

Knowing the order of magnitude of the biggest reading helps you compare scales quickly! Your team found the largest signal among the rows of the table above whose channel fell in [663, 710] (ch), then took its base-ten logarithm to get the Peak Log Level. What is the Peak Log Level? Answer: 2.25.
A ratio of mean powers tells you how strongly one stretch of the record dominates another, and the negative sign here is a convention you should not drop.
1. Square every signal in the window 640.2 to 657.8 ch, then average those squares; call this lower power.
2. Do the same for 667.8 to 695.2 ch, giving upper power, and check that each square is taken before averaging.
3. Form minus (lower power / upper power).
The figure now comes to -1.0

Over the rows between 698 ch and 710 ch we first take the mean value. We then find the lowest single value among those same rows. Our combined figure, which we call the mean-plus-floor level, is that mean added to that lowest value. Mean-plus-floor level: 344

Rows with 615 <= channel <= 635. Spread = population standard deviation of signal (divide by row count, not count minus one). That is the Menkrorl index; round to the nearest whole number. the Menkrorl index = 22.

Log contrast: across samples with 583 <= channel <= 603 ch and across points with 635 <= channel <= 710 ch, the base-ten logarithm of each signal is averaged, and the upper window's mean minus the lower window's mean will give 0.26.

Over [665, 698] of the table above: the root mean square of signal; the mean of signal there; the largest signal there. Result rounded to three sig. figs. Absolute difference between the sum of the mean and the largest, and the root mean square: 173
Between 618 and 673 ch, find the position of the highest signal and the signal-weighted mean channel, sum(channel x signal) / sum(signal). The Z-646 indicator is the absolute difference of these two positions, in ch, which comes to 9.2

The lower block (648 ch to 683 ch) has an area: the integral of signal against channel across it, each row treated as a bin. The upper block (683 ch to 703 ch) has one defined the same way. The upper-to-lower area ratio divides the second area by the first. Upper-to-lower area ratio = 0.58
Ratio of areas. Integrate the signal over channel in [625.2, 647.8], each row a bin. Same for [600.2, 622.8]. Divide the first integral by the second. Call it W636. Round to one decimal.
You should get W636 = 1.7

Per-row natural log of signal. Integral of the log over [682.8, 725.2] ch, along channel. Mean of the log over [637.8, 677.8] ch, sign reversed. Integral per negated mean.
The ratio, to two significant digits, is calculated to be -43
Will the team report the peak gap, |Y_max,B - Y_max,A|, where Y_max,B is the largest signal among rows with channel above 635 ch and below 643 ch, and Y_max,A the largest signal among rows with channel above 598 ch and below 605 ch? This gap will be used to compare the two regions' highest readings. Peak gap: 94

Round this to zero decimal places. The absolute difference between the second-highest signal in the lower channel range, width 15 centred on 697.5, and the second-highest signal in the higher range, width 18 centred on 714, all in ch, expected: 11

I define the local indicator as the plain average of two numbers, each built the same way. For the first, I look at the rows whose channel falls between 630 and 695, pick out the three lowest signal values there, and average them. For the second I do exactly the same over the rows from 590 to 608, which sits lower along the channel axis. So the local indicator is 119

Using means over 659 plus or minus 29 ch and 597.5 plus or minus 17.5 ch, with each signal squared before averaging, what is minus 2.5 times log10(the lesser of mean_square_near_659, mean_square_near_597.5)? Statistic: -10.0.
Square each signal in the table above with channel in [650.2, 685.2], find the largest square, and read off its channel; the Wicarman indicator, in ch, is 651.5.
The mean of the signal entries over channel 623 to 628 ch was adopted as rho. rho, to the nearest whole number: 164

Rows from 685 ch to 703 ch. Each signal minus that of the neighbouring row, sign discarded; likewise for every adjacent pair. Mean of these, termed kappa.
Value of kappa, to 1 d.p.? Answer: 3.5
